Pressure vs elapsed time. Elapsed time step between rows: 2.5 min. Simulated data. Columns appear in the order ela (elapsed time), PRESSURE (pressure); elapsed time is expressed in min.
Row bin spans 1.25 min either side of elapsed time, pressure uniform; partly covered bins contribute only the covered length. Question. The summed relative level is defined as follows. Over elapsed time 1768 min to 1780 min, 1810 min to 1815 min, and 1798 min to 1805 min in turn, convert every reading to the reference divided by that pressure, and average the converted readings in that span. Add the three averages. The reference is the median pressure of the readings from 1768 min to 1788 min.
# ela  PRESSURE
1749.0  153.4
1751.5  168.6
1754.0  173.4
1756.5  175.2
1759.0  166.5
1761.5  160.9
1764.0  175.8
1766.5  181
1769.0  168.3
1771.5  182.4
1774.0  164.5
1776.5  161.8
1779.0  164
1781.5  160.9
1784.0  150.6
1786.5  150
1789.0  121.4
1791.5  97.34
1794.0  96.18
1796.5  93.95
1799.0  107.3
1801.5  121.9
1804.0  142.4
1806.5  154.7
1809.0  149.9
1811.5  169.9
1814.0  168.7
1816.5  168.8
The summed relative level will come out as 3.3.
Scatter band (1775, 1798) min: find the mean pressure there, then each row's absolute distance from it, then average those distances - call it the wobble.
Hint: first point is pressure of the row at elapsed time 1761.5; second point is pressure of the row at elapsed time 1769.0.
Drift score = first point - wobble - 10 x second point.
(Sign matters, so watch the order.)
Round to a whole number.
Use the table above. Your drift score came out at -1549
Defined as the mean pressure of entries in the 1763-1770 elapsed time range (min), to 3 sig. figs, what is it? 175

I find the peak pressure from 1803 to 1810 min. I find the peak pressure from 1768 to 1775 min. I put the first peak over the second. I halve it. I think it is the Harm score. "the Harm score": 0.42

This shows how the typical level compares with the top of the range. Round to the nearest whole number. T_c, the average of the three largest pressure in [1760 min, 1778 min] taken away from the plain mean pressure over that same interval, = -9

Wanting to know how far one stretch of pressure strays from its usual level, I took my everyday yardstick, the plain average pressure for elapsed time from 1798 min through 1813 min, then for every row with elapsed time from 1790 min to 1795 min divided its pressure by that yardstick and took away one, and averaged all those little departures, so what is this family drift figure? -0.31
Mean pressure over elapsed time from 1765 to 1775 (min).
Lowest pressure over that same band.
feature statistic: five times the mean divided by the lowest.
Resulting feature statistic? 5.3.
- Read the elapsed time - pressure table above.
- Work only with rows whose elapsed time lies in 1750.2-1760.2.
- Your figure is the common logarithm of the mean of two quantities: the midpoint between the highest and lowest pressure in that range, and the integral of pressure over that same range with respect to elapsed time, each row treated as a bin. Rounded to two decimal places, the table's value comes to 2.97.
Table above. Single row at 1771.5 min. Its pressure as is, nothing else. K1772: 182.4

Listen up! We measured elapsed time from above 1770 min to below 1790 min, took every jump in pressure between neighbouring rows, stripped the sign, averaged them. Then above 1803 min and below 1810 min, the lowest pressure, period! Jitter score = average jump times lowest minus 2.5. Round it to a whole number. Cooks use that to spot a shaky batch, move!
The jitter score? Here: 1328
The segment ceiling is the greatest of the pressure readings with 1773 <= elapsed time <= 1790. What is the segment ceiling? 164.5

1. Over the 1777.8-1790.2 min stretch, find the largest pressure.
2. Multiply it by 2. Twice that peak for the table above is 328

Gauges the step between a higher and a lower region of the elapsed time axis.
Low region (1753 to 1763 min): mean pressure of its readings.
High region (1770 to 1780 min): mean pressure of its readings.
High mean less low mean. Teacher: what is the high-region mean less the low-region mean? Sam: -1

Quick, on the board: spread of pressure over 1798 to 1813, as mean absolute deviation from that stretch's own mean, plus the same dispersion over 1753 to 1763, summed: 23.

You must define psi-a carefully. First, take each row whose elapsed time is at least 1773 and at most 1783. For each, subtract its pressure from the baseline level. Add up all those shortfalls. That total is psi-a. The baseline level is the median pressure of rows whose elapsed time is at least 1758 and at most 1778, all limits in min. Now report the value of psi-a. 18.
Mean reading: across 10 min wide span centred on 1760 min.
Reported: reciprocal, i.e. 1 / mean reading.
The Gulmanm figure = 0.0059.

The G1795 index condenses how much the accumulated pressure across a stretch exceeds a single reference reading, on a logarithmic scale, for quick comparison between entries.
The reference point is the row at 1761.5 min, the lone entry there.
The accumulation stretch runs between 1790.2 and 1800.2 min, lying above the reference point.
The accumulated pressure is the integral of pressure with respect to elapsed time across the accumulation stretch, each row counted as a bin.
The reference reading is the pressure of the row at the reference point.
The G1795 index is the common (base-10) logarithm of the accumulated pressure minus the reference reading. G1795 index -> 2.92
